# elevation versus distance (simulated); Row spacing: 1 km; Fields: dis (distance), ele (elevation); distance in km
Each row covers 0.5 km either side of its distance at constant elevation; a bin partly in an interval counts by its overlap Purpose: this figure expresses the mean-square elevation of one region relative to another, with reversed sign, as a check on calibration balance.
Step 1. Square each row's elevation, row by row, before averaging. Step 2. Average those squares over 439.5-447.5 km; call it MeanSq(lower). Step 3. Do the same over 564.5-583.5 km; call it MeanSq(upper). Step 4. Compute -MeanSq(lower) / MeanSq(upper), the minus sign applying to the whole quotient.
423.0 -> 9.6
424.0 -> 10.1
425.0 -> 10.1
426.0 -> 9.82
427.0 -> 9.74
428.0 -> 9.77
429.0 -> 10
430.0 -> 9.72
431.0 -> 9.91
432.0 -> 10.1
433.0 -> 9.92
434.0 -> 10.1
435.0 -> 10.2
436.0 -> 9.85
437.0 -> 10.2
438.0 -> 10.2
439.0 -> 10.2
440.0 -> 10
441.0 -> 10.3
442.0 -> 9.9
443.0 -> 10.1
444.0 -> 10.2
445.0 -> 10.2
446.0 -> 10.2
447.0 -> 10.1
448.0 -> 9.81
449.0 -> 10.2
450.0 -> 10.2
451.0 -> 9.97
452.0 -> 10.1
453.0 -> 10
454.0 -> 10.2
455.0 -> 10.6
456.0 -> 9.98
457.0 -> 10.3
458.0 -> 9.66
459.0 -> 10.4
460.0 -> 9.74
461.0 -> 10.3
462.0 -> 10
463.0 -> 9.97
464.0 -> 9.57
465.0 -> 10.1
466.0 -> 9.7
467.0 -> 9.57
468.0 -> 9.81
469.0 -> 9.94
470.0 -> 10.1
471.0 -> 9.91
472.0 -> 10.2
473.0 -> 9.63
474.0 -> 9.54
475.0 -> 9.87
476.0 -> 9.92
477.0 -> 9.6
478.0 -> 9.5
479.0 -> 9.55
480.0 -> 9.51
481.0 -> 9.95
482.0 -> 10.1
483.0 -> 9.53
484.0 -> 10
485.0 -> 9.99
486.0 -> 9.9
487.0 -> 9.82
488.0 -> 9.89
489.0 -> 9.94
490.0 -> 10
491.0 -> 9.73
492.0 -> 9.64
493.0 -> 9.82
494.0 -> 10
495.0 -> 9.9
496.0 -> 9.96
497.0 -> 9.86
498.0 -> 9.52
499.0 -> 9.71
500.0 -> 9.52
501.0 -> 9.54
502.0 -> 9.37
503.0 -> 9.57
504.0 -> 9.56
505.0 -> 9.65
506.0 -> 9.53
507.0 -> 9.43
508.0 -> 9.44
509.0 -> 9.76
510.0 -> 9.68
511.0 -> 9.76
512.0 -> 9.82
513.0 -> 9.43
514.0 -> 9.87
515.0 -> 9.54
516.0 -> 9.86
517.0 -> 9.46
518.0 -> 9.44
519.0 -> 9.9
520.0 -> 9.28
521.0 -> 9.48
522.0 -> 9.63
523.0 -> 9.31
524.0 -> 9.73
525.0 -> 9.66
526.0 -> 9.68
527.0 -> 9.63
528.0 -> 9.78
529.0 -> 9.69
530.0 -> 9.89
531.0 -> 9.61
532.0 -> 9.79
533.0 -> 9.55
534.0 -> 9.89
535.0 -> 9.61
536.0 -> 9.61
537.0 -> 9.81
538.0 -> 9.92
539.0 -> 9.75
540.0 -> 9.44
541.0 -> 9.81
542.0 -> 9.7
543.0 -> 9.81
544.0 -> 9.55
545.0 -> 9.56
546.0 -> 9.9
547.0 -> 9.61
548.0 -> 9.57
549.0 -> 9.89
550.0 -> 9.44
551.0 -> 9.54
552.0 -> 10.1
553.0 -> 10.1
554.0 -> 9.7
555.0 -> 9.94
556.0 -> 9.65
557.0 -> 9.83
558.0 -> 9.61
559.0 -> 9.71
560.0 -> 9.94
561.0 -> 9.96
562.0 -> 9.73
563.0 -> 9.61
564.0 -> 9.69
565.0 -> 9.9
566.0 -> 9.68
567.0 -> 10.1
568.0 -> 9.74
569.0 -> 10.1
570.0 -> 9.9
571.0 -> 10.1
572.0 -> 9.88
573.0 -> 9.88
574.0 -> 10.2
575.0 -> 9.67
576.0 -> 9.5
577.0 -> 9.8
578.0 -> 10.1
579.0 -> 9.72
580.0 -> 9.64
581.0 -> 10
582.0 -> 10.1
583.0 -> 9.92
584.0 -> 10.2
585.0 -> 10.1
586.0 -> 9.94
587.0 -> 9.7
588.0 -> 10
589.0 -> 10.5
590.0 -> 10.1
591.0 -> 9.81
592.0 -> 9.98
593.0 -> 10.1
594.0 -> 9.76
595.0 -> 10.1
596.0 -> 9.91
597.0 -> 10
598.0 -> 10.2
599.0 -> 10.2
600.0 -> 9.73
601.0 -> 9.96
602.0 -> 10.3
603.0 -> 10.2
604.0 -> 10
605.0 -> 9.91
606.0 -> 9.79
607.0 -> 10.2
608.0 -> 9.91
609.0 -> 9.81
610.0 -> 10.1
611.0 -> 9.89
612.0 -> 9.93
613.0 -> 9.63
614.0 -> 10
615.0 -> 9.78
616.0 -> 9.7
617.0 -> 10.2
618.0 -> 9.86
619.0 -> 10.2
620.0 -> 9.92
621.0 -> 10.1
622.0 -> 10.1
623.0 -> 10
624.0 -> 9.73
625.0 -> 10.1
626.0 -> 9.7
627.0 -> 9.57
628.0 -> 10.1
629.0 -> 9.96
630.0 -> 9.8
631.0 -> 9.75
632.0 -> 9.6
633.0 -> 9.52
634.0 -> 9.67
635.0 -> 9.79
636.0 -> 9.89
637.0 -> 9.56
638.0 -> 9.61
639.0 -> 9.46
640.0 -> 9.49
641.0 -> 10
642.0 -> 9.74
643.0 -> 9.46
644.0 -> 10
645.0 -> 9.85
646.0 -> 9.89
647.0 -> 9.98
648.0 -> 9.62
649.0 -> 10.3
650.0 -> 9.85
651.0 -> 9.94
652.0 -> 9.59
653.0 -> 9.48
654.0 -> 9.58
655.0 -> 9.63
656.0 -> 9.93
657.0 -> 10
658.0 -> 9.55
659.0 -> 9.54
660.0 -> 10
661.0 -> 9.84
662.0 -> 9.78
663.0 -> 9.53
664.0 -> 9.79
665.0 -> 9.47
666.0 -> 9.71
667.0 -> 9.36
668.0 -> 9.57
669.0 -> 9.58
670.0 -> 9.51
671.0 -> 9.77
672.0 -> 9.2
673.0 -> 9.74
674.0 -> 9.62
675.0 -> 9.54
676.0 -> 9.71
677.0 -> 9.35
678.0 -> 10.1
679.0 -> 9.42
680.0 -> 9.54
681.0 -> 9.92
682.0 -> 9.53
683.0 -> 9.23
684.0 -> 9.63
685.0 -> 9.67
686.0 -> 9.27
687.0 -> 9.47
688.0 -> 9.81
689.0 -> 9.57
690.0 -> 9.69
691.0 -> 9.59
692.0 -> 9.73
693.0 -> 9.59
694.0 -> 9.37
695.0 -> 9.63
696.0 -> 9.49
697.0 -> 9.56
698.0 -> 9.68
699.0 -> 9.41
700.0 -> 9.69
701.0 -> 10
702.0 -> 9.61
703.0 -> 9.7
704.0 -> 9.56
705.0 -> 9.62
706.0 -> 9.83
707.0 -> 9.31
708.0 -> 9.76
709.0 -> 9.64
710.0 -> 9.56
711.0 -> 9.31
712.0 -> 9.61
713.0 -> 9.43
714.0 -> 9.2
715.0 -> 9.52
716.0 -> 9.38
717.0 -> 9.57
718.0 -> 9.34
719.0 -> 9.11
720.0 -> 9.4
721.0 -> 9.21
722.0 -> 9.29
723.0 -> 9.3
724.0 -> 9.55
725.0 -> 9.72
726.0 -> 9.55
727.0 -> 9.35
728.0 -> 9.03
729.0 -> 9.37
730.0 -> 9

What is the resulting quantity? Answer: -1.05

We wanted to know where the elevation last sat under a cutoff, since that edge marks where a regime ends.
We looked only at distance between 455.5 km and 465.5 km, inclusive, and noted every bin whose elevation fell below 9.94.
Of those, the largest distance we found 464.0 km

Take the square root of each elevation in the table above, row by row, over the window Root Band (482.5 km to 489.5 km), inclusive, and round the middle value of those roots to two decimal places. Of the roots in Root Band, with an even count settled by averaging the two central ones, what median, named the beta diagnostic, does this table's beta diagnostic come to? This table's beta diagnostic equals 3.15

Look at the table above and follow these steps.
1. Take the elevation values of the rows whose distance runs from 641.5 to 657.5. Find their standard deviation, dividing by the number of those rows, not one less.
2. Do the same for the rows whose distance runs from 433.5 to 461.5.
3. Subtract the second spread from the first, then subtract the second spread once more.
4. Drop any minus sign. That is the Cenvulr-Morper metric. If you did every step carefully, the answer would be 0.177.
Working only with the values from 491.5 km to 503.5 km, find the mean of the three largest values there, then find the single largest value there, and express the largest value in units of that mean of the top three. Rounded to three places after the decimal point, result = 1.005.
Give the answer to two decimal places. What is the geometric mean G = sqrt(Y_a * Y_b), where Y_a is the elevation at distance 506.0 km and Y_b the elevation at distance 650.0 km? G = 9.69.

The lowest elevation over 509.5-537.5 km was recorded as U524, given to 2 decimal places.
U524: 9.28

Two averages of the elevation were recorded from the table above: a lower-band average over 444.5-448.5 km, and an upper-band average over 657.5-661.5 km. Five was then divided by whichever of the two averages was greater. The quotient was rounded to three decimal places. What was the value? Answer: 0.496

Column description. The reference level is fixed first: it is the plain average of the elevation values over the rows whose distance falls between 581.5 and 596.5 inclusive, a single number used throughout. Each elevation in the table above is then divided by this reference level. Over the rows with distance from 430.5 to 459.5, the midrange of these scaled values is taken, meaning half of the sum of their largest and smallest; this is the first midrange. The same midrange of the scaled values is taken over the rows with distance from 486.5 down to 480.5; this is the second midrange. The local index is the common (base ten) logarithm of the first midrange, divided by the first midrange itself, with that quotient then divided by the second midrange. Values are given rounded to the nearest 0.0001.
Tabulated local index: 0.0050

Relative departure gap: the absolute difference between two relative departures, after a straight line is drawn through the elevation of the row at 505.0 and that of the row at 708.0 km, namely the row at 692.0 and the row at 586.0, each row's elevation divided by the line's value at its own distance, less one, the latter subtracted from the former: 0.028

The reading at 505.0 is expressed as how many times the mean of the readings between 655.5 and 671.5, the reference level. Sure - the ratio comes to 1.00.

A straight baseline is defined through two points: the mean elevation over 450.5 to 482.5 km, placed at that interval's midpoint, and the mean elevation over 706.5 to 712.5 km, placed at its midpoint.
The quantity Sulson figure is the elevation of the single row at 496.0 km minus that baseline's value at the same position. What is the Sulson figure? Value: 0.1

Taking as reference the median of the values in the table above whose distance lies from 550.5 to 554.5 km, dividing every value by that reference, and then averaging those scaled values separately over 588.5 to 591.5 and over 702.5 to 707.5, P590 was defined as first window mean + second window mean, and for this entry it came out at 1.99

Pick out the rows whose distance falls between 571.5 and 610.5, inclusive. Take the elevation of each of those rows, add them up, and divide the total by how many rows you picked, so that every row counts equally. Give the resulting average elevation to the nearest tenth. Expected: 10.0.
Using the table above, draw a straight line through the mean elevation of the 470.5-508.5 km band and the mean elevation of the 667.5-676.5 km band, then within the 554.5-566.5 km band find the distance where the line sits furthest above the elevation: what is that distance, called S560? 558.0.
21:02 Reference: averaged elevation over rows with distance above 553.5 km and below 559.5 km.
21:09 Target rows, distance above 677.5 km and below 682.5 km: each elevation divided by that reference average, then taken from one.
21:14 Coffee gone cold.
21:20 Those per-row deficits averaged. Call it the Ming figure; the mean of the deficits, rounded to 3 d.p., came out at 0.004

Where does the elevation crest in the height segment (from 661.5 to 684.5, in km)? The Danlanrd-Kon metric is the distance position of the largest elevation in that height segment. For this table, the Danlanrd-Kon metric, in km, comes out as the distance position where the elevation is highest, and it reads 678.0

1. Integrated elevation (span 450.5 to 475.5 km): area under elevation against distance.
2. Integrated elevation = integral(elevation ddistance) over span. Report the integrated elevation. 249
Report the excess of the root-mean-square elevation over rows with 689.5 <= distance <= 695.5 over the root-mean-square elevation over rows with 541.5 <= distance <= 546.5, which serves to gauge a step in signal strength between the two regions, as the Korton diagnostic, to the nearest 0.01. -0.10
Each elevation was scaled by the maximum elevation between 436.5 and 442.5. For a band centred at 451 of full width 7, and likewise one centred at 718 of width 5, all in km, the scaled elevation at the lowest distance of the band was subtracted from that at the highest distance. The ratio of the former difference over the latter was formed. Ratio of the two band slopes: 19.5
